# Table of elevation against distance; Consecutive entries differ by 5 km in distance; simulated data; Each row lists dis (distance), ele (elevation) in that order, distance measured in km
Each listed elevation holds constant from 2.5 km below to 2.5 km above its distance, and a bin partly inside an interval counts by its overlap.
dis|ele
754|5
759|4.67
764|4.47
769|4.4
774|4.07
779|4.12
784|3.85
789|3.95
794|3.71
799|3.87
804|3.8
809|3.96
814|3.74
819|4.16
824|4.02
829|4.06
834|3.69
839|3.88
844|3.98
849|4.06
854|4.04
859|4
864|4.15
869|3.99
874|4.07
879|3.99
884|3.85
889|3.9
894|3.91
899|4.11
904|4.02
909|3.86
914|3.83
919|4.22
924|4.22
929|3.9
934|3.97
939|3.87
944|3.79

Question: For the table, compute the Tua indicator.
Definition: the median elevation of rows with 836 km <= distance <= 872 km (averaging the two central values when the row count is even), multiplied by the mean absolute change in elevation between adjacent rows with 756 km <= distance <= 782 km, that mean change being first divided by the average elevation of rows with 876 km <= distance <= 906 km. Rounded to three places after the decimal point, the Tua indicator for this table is 0.164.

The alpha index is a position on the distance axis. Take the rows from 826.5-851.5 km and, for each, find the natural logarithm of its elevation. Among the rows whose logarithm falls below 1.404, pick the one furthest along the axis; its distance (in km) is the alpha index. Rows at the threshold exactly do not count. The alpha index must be 849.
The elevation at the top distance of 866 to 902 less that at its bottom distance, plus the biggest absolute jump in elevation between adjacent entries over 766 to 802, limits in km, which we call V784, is 0.45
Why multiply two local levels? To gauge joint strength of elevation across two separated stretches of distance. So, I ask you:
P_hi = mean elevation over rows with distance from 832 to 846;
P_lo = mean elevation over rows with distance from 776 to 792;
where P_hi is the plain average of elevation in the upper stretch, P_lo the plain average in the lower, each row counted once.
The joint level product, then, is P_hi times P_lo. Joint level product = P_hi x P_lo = 15.3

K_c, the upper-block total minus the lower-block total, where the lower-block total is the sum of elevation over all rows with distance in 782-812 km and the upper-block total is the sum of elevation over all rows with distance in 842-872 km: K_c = 1.1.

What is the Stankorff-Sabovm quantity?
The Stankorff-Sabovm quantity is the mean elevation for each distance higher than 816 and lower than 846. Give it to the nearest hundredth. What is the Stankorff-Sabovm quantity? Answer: 3.96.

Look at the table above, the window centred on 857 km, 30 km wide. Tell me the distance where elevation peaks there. 864 km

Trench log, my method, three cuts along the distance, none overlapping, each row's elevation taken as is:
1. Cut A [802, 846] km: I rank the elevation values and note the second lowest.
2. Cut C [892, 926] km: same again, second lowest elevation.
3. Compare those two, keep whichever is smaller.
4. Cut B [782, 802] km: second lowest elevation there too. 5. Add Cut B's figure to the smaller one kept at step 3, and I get 7.59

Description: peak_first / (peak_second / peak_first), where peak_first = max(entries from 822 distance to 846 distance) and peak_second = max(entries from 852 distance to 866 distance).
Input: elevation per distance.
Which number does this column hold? 3.97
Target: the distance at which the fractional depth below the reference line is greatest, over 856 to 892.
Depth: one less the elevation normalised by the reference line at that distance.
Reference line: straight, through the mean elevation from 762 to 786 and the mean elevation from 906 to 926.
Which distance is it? 884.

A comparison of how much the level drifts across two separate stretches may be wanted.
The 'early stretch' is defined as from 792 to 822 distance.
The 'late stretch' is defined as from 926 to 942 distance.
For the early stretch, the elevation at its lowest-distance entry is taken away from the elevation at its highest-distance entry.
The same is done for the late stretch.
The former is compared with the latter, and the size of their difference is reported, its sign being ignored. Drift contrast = 0.48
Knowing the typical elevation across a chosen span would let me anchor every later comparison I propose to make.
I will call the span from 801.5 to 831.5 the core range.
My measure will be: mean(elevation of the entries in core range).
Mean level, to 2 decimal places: 3.96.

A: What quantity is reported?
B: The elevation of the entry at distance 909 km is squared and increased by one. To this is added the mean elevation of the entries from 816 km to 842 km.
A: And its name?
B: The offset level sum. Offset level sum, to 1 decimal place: 19.9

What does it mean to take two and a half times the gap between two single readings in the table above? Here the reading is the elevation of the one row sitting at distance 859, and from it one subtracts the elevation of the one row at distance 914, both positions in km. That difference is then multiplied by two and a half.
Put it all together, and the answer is 0.4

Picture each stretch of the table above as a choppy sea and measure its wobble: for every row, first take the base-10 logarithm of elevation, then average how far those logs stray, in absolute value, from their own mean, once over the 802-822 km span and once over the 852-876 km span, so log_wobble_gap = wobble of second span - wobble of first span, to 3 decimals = -0.011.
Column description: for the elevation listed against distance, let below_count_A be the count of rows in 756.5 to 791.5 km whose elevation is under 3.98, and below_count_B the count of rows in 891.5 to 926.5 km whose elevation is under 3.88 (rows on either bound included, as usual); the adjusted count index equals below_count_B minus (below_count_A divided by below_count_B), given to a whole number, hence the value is 1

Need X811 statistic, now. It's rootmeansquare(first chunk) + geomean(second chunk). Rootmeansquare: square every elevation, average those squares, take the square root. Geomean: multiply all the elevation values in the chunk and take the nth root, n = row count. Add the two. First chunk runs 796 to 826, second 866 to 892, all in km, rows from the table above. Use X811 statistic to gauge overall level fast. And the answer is 7.89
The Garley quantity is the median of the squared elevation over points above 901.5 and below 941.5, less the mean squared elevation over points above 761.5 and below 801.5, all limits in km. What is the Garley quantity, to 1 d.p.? -1.0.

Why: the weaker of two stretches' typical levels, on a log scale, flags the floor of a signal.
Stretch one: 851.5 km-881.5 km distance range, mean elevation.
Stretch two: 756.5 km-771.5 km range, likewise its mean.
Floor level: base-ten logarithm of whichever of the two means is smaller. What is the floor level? 0.606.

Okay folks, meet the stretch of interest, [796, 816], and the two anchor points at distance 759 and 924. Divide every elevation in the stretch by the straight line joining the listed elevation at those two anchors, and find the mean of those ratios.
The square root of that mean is 0.920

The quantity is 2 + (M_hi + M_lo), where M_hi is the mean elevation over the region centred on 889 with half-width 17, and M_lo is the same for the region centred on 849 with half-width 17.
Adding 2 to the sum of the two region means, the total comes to 9.9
